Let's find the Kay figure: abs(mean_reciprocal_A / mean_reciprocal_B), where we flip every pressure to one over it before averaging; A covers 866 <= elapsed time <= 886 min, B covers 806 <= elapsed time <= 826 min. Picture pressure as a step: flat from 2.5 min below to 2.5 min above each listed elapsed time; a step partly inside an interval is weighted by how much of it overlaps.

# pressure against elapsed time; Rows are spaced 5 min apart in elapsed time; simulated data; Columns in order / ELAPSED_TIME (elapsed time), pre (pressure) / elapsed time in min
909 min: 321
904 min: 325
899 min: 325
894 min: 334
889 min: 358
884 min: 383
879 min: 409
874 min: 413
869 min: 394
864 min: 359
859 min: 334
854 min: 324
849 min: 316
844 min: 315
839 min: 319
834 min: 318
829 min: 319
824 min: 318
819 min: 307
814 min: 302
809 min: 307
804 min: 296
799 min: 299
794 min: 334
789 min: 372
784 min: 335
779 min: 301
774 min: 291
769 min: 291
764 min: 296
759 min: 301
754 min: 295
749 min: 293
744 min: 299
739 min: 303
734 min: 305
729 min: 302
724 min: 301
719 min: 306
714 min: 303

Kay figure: 0.772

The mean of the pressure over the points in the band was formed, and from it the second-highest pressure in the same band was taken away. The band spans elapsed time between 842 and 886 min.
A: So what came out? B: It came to -48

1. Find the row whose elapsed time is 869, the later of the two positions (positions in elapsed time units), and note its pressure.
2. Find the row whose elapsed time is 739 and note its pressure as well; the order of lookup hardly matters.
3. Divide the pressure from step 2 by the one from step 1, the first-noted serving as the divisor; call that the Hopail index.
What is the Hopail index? 0.77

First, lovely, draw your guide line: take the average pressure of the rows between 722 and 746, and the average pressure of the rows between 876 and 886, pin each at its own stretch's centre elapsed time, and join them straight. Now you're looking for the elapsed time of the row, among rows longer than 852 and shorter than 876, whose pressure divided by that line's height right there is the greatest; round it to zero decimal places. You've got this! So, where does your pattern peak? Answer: 874 min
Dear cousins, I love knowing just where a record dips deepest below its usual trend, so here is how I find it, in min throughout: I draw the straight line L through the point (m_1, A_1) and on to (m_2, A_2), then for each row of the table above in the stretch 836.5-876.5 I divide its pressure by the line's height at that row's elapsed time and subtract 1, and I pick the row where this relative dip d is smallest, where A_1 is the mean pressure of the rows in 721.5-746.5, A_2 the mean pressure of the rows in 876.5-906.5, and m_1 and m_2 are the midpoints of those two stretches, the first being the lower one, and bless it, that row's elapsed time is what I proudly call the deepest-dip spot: 849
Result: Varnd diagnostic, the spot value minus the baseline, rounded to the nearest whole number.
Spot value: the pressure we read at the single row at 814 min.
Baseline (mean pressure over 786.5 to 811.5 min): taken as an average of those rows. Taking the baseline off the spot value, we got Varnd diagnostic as -20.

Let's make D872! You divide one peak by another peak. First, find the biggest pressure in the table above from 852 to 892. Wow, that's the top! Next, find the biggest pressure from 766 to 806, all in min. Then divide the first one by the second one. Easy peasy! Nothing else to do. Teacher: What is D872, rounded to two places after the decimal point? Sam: 1.11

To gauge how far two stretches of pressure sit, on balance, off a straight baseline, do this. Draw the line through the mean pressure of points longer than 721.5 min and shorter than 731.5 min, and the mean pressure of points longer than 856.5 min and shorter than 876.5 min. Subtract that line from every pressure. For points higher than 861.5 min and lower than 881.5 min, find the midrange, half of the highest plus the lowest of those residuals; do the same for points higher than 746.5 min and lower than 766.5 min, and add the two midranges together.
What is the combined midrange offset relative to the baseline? -12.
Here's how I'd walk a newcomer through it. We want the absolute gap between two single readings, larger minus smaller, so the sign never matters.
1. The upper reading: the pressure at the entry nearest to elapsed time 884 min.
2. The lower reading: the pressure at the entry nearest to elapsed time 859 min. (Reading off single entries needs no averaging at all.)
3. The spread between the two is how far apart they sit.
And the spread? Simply 49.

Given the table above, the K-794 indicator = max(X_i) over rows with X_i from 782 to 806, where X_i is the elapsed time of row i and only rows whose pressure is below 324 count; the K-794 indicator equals 804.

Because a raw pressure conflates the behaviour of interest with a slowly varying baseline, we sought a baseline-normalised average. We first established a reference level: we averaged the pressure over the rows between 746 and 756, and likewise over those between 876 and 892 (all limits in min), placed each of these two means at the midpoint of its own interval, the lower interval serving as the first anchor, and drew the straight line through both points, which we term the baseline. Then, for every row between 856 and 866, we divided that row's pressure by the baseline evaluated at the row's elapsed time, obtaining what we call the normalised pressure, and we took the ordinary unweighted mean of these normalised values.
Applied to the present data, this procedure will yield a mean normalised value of 0.94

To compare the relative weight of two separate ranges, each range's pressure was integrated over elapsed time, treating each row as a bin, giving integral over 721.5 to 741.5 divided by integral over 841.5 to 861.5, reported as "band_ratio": 0.94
